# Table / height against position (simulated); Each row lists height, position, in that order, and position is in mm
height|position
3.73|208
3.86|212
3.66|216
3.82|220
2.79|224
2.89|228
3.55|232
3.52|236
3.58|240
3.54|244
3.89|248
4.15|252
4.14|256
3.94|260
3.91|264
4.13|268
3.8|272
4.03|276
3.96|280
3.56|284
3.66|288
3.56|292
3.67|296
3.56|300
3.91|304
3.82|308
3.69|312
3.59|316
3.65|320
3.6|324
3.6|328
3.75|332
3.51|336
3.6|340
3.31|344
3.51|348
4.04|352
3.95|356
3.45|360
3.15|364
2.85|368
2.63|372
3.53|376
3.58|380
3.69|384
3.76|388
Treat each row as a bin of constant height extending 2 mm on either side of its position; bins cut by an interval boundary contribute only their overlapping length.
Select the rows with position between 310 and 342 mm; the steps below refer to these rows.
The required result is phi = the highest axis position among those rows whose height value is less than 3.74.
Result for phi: 340 mm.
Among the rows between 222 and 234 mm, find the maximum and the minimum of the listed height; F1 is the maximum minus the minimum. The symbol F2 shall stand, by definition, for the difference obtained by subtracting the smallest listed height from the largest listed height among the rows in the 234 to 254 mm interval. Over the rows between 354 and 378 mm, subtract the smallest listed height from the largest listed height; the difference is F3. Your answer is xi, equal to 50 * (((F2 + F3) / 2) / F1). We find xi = 64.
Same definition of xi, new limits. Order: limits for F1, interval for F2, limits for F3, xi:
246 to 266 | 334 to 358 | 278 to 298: 109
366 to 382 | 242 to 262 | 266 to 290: 31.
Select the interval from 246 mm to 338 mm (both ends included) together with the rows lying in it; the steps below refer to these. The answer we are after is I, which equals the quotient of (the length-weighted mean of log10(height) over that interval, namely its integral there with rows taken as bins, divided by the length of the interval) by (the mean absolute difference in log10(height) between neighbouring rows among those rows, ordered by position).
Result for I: 33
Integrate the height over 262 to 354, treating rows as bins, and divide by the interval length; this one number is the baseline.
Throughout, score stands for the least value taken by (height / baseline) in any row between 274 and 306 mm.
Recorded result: 0.96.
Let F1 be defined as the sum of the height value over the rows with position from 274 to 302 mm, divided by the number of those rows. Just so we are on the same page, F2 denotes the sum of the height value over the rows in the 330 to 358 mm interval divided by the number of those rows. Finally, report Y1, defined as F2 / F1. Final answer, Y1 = 0.99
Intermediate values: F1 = 3.71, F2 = 3.67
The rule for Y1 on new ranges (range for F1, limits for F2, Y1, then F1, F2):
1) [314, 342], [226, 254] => 0.99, 3.61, 3.59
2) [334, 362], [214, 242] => 0.94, 3.62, 3.40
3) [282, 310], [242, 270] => 1.08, 3.68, 3.96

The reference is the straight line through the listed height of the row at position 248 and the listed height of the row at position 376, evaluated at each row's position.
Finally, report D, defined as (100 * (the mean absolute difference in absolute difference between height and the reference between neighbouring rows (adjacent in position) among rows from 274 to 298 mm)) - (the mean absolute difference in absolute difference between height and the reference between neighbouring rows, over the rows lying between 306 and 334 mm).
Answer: 9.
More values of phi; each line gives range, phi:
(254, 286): 284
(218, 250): 244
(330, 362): 360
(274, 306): 300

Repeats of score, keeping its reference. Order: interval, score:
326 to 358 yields 0.89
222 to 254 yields 0.75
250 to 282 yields 1.02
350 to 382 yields 0.71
